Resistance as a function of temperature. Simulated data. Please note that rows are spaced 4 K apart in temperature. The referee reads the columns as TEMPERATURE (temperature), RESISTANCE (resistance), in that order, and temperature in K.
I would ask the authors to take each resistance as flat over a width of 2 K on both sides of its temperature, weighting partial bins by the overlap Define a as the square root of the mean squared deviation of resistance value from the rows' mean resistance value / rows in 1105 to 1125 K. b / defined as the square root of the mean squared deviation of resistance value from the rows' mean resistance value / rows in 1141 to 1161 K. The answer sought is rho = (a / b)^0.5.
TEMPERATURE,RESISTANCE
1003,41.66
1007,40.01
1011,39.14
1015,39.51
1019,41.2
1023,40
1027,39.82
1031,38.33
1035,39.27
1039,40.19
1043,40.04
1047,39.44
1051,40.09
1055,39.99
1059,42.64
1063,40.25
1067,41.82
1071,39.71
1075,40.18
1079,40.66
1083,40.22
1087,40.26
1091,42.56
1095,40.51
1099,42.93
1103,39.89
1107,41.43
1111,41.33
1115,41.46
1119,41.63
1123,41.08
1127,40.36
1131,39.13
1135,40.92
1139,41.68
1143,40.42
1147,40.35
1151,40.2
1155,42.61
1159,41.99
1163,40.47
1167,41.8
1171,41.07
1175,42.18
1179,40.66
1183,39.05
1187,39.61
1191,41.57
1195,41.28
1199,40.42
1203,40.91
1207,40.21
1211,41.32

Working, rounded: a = 0.18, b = 1.0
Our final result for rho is 0.43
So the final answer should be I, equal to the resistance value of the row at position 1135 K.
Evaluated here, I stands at 40.92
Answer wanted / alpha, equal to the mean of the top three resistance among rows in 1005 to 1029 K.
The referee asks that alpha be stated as 40.4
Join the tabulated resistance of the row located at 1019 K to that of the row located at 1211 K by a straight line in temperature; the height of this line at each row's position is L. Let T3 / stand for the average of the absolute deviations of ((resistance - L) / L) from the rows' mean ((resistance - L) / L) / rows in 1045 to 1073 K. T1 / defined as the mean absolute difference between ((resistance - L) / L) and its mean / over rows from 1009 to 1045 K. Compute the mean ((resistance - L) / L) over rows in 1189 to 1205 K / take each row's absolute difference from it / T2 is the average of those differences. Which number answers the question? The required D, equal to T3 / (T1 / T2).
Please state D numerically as 0.0151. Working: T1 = 0.0142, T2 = 0.0093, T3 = 0.023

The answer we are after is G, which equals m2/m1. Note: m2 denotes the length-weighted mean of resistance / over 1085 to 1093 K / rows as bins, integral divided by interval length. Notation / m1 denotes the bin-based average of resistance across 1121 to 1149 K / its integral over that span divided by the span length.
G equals 1.02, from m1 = 40.6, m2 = 41.4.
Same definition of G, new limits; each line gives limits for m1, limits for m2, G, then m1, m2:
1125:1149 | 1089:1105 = 1.02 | 40.5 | 41.5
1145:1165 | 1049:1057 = 0.97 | 41.1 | 40.0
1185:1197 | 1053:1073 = 1.00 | 40.8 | 40.9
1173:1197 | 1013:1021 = 0.99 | 40.7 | 40.4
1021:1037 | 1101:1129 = 1.04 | 39.4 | 41.0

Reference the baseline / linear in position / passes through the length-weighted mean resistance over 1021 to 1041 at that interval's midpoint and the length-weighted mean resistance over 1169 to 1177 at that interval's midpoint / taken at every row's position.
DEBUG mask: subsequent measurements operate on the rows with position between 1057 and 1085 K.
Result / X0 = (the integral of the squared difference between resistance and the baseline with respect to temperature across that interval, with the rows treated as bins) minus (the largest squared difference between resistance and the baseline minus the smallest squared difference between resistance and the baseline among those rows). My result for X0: 36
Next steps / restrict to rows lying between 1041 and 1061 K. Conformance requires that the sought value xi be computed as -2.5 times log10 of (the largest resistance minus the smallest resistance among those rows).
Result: -1.26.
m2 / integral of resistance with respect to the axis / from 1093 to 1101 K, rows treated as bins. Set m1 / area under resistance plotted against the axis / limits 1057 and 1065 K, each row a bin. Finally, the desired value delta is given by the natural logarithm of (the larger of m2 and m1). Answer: 5.810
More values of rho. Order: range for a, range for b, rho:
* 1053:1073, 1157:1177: 1.34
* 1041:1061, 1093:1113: 1.05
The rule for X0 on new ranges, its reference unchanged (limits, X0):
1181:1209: 75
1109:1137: 18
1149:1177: 17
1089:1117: 44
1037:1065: 25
